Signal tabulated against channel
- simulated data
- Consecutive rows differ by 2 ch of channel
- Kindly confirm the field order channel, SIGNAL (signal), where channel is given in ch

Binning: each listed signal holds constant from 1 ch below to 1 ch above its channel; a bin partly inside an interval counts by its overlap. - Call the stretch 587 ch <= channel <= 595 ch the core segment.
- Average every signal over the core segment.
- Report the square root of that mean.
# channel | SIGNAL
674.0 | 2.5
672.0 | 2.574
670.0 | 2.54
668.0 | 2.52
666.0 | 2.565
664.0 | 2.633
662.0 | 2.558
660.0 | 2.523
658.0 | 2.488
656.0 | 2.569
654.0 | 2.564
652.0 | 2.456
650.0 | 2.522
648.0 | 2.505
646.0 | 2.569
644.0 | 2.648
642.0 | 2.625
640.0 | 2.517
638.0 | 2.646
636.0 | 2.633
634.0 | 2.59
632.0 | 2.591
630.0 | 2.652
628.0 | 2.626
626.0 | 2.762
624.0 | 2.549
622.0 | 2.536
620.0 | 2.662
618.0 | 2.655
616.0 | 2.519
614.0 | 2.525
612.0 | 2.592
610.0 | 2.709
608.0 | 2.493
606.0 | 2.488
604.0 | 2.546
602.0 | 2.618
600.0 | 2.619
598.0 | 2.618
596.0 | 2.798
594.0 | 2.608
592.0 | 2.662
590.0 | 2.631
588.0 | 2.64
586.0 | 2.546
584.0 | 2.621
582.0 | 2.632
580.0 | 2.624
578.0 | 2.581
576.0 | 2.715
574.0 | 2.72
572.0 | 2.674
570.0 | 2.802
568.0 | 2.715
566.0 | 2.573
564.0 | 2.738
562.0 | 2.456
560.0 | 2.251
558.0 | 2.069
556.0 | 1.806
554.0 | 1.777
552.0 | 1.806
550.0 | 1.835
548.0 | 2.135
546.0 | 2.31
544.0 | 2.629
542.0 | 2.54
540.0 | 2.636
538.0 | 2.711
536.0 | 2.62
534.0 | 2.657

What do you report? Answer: 1.62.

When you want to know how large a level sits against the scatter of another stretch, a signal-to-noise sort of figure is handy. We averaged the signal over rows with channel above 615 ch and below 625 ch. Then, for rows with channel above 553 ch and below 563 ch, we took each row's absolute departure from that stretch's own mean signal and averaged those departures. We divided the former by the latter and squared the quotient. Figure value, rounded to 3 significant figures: 131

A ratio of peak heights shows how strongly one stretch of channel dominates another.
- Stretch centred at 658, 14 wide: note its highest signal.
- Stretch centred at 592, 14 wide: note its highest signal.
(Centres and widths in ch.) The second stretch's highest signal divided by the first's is 1.06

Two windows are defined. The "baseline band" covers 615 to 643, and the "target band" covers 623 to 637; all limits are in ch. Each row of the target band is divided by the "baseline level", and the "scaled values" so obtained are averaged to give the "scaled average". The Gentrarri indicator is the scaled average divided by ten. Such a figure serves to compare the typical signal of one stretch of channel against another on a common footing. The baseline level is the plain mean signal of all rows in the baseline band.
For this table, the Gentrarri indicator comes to 0.101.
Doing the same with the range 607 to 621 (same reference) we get 0.099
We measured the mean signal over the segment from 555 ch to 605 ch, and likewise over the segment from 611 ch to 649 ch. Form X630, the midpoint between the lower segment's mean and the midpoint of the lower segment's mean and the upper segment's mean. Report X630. 2.58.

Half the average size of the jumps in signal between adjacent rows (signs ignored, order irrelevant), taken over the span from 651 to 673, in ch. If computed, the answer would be 0.0253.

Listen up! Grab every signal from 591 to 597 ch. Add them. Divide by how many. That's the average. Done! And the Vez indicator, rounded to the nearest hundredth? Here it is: 2.69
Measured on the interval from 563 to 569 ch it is 2.68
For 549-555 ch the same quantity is 1.81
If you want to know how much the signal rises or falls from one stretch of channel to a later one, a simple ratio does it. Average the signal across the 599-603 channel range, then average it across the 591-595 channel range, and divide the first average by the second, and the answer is 1.0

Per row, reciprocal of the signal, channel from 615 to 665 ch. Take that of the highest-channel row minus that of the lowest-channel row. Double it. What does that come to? -0.03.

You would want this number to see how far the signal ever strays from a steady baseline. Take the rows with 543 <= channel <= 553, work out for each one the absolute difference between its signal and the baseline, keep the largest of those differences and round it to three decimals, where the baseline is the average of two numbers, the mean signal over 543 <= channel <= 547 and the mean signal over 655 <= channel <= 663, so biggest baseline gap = 0.696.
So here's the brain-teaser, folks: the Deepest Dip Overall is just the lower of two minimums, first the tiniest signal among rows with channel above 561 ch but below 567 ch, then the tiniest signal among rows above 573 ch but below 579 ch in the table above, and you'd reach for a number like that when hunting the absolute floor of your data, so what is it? 2.46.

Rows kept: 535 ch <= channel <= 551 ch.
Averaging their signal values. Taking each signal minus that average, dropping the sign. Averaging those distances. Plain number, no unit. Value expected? 0.25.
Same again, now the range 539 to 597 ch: 0.26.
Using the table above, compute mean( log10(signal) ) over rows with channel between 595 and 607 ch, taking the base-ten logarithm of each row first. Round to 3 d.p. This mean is 0.417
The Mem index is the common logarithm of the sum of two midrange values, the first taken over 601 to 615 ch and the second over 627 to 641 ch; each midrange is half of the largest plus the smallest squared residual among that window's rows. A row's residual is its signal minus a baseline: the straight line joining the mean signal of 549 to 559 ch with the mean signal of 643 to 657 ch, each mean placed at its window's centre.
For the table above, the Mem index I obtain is -0.80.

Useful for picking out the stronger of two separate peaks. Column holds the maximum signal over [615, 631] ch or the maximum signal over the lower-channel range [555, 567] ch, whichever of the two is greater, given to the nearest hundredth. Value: 2.76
